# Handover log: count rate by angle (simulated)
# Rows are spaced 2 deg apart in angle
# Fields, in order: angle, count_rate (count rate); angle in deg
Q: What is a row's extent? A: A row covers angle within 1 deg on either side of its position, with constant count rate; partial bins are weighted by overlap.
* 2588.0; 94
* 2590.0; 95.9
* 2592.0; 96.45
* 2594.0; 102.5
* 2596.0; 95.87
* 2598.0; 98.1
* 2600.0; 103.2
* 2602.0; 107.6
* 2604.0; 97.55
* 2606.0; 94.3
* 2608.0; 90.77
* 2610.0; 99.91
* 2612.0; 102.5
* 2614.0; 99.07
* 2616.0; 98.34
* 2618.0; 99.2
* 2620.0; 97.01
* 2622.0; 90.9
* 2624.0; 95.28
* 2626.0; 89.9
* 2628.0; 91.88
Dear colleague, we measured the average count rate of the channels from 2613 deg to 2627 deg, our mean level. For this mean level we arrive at 96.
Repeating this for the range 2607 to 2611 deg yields 95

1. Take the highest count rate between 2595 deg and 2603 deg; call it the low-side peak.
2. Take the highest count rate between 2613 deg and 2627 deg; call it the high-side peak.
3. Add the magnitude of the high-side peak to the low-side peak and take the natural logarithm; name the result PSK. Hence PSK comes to 5.33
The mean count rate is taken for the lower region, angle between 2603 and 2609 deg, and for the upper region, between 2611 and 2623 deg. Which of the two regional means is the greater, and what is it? 97.8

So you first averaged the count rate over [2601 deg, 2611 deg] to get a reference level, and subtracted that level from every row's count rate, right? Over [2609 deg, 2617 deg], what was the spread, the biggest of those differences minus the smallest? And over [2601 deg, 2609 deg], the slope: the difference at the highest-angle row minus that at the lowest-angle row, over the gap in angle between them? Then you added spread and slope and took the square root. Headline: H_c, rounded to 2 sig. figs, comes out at 1.2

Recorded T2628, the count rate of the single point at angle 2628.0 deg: 91.88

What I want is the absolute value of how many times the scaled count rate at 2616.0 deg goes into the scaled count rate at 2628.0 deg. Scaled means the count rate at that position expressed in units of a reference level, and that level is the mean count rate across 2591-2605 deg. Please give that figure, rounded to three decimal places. 0.934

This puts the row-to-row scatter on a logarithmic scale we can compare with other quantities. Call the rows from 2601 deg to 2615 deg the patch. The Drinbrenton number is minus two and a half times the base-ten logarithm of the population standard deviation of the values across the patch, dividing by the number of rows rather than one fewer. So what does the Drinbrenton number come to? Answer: -1.76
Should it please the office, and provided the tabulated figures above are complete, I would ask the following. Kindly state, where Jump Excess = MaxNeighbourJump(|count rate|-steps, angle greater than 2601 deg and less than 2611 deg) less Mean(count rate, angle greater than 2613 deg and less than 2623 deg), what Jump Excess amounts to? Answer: -86.9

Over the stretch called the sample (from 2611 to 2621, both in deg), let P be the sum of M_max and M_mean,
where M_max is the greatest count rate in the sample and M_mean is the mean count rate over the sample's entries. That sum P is 202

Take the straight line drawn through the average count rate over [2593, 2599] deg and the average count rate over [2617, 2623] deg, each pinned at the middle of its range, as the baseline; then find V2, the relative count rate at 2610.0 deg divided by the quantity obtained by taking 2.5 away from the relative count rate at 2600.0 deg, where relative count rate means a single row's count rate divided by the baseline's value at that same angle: -0.710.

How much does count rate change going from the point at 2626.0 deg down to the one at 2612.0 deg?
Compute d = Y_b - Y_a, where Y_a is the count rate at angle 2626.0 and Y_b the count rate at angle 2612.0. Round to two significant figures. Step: 13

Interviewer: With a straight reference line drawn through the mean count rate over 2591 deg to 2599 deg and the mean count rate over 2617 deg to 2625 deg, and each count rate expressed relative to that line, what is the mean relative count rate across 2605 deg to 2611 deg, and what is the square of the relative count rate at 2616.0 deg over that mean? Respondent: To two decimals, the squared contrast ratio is 1.09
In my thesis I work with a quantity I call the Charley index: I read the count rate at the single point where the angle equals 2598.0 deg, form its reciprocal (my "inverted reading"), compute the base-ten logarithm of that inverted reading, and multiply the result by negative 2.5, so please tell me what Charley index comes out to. 4.98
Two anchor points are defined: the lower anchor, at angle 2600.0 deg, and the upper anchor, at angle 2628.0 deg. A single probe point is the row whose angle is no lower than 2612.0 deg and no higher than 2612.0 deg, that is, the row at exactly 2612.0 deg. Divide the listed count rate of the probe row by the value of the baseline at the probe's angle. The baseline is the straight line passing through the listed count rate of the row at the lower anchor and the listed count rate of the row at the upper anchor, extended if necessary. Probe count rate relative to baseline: 1.04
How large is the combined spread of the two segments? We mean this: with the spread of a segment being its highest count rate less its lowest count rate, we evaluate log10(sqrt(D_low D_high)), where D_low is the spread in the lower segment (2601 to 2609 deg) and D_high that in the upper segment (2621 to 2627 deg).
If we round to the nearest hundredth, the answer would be 0.98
